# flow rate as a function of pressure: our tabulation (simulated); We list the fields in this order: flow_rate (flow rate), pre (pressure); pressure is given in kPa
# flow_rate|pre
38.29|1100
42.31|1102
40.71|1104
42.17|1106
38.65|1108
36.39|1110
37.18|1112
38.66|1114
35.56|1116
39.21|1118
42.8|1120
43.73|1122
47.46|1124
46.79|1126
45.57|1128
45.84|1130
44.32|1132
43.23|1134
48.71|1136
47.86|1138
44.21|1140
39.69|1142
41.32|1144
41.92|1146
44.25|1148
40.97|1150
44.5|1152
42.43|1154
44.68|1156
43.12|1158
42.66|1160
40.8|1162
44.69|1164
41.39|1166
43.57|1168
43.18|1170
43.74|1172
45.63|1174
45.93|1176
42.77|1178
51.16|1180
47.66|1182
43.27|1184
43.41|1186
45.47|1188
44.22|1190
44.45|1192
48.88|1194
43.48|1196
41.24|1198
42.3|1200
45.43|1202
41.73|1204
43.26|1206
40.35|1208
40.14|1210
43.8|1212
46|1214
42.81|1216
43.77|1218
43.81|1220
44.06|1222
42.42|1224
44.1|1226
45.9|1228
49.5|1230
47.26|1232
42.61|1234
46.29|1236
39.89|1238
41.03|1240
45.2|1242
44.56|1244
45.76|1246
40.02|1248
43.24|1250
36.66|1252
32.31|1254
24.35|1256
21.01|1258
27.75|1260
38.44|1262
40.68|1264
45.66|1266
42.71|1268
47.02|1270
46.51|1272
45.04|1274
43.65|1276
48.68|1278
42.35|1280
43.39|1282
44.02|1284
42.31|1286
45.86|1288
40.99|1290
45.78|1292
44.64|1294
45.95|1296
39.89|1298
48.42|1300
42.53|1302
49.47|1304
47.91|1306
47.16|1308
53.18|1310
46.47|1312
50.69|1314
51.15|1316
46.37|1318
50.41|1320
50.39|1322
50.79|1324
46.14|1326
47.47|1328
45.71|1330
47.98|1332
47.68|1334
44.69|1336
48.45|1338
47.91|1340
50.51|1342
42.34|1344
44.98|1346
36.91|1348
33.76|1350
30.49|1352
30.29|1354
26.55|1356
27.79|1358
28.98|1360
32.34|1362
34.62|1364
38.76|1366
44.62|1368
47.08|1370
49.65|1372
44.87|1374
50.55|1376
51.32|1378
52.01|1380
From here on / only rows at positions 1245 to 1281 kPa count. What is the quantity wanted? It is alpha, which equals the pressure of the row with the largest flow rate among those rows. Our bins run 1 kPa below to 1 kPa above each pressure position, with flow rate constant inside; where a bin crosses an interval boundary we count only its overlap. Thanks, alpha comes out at 1278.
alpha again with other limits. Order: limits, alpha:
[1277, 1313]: 1310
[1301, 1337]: 1310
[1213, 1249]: 1230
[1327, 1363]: 1342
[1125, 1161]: 1136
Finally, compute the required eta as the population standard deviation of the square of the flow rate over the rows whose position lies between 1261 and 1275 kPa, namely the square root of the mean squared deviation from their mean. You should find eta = 256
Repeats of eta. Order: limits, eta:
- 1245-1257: 503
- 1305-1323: 223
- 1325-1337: 110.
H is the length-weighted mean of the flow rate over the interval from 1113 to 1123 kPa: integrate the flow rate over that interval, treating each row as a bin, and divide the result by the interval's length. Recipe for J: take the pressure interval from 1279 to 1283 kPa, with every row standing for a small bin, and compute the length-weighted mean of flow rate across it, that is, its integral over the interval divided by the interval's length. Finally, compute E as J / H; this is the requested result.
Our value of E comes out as 1.07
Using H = 40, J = 42.9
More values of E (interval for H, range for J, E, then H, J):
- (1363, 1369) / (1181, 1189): 1.14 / 39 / 45.0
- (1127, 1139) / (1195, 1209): 0.93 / 46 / 42.5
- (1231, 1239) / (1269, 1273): 1.06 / 44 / 46.8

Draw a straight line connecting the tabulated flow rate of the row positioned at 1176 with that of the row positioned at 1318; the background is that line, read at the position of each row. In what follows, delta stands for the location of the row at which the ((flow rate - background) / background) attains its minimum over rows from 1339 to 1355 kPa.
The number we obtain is 1354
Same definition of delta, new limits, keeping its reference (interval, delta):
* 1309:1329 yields 1326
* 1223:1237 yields 1224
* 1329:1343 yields 1336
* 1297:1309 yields 1298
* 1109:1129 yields 1116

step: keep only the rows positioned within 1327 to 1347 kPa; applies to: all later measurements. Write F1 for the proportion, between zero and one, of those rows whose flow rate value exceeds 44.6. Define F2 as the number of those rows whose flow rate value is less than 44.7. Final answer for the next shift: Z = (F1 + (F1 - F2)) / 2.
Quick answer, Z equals -0.1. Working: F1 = 0.90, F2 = 2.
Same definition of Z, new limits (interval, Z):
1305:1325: 1.0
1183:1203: -3.2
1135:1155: -3.8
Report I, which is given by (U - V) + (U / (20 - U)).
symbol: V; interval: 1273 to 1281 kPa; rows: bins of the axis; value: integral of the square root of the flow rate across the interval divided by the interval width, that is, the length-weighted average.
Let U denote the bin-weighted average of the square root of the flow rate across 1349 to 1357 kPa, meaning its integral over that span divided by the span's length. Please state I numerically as -0.8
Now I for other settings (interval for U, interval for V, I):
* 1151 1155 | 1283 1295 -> 0.5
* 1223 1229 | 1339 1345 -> 0.3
